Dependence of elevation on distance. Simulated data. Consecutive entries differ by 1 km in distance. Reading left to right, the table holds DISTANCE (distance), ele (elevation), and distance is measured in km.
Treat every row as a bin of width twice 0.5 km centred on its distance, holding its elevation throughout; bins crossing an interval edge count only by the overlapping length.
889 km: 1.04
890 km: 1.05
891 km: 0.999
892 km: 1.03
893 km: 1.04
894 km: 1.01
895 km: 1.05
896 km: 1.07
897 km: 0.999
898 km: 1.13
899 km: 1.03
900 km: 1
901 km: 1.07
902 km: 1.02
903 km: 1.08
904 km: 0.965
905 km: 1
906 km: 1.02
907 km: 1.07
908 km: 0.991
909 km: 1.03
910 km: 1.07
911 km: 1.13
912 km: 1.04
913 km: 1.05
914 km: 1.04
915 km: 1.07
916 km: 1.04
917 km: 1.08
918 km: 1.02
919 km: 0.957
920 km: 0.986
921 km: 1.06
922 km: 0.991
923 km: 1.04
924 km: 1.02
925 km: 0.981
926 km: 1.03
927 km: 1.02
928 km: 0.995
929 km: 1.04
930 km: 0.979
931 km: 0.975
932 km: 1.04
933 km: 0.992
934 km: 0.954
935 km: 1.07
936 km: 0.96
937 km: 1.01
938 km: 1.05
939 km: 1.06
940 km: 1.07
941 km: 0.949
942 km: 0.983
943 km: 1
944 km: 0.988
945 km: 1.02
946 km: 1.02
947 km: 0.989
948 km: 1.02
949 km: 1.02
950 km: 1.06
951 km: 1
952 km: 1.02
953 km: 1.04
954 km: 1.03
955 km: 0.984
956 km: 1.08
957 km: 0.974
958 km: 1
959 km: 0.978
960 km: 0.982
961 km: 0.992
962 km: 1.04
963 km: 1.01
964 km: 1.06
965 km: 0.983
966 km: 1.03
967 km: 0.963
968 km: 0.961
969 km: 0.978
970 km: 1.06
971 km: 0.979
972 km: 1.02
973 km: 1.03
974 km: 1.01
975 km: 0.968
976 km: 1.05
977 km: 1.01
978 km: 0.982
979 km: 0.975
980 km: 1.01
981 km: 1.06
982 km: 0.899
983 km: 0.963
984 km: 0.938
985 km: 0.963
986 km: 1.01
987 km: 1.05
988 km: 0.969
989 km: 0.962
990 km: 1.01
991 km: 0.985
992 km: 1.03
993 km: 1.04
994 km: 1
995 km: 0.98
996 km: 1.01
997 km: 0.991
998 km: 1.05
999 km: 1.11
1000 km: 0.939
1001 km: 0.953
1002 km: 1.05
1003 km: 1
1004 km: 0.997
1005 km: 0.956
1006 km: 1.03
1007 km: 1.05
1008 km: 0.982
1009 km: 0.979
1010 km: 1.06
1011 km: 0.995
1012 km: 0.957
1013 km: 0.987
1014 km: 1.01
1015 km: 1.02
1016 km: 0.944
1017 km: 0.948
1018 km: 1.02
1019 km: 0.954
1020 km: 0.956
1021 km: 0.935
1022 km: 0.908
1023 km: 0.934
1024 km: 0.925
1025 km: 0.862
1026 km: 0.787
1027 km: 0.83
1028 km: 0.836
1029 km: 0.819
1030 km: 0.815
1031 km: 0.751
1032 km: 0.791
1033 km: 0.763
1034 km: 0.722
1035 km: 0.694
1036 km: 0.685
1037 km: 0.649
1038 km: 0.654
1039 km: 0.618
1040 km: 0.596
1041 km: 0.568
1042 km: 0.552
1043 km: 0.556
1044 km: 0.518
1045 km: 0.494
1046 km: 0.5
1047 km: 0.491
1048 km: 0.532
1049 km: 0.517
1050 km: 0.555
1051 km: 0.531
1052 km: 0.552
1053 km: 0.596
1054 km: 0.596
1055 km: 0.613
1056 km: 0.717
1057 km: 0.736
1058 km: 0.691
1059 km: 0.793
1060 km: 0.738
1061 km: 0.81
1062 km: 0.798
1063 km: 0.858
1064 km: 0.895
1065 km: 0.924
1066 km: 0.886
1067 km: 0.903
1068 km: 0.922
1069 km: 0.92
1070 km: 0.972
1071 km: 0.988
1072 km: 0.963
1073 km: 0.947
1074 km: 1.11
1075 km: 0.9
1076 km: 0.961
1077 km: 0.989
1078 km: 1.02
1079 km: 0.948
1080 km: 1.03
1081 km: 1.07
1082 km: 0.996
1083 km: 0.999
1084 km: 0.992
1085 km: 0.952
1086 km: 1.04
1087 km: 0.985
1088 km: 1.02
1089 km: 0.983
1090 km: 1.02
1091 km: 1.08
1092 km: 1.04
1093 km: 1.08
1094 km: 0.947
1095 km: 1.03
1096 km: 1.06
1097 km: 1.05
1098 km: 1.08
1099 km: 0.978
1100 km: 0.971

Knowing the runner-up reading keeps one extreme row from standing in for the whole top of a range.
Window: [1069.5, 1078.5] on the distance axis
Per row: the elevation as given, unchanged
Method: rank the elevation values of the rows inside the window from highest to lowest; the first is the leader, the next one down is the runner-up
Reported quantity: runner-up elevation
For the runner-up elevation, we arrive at 1.02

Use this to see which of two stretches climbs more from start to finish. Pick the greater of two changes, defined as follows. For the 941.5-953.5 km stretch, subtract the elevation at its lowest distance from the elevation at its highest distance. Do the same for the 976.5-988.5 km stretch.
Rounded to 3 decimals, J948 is 0.057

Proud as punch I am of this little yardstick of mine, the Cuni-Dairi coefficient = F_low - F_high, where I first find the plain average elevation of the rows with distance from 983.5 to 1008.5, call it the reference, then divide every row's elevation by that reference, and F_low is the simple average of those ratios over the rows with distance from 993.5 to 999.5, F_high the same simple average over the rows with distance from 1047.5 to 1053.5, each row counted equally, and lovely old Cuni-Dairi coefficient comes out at 0.48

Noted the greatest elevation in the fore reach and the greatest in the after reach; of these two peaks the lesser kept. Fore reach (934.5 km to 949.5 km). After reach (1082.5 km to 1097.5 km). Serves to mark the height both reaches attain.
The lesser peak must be 1.07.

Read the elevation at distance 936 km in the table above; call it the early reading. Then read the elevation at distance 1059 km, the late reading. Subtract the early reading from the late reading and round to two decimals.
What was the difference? -0.17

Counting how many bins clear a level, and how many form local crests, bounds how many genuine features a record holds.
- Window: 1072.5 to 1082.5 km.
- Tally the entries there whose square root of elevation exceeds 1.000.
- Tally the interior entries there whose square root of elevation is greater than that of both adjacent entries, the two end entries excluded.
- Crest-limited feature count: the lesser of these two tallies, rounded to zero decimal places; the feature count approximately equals 3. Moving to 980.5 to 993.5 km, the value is 3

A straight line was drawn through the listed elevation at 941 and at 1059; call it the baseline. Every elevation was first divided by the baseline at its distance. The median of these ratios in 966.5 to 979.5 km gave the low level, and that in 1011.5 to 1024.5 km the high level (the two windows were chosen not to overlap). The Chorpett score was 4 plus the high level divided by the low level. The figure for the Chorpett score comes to 5.03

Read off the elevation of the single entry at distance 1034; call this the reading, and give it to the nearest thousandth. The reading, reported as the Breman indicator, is 0.722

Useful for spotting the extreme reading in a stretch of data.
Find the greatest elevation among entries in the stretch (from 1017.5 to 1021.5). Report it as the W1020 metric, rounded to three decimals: 1.020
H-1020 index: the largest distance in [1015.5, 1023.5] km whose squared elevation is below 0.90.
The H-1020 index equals 1023 km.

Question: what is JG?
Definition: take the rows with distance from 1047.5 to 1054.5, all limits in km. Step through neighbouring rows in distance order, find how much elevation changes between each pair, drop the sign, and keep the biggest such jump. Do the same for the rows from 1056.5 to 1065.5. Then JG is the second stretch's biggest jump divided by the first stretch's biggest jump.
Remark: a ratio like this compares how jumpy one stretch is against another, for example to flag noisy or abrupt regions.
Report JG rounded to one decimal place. 2.3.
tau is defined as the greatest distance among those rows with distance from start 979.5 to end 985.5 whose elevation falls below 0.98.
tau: 985 km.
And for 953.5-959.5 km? 959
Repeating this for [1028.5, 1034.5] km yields 1034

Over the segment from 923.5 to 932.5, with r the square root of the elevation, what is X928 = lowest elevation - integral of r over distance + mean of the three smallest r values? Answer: -7.1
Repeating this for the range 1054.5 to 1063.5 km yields -6.4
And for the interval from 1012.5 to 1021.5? -7.0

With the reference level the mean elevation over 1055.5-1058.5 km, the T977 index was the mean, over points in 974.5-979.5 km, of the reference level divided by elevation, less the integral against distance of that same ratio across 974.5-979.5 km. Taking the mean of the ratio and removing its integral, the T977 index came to -2.87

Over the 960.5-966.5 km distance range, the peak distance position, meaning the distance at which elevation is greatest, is 964 km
